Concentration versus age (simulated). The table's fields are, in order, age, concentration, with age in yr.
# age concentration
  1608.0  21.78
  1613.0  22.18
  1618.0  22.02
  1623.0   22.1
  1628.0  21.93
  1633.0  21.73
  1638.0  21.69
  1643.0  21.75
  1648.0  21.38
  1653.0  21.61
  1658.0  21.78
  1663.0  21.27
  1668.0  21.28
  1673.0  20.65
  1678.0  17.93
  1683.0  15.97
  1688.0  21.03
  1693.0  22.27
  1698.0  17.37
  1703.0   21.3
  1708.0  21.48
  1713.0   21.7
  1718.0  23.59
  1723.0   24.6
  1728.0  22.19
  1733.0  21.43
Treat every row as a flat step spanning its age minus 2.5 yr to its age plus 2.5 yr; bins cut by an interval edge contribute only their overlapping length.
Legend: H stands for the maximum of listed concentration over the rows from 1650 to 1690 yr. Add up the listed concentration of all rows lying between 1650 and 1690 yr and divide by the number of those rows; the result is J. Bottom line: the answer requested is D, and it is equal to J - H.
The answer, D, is -1.6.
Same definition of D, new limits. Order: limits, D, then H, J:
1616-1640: -0.2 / 22.1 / 21.9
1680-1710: -2.4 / 22.27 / 19.9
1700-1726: -2.1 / 24.6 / 22.5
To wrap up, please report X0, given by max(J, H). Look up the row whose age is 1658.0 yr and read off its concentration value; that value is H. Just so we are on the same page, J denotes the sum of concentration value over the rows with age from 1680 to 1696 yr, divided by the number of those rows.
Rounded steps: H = 21.78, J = 19.8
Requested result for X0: 21.8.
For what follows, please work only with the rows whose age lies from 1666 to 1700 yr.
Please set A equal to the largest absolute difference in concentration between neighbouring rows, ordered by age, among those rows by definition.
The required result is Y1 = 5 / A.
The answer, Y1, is 1.0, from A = 5.1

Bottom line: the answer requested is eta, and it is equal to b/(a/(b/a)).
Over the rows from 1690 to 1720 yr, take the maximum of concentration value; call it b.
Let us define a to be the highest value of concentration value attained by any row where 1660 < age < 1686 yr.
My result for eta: 1.23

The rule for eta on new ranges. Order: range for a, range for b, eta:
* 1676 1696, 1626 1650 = 0.97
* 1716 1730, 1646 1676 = 0.78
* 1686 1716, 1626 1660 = 0.97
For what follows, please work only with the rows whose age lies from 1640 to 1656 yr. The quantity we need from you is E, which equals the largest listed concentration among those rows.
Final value 21.75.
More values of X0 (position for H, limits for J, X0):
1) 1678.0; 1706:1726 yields 22.8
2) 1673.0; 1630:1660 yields 21.7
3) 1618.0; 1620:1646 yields 22.0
